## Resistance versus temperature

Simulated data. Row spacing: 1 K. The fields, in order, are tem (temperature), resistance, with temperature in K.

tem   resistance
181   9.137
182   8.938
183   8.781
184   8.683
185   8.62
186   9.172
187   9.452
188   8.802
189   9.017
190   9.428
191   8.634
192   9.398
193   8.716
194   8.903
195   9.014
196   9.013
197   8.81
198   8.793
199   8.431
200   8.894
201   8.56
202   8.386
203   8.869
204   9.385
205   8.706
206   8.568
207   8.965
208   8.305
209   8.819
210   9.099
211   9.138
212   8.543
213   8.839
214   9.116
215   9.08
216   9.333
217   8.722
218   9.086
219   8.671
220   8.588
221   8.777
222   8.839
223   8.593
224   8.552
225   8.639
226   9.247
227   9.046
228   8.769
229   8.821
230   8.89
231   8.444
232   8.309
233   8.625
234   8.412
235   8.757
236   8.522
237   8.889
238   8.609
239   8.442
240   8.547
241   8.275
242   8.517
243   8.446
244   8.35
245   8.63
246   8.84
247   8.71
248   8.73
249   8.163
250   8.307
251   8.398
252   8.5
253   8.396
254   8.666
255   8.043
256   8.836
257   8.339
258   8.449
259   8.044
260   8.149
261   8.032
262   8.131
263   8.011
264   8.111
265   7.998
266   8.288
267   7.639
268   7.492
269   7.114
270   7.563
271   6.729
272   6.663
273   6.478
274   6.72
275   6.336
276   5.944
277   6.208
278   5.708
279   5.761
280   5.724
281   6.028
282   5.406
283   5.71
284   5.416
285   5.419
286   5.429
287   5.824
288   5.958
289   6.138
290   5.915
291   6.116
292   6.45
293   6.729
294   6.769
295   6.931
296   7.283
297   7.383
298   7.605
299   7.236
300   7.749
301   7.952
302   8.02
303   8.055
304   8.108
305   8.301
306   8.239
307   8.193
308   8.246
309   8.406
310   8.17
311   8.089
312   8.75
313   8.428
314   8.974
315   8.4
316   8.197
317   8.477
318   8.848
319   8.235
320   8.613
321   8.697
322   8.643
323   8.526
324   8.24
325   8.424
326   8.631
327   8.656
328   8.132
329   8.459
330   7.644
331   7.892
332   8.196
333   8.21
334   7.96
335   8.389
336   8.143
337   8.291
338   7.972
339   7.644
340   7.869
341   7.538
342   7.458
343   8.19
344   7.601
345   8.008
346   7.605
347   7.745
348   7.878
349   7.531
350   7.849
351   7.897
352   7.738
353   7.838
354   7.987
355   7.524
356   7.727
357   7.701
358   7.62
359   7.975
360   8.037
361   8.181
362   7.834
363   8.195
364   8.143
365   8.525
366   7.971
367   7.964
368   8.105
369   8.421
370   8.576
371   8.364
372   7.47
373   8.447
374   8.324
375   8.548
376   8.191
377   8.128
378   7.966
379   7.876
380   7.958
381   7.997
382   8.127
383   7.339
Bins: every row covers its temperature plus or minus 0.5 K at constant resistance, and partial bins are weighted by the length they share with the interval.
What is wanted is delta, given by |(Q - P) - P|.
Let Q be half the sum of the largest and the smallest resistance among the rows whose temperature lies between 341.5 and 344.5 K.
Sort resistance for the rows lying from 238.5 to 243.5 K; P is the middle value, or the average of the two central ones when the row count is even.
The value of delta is 9.1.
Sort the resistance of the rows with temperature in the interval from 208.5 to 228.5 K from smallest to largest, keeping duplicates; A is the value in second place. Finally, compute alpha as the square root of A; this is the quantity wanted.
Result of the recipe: 2.9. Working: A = 8.552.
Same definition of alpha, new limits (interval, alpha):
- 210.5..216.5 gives 3.0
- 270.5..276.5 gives 2.5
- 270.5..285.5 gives 2.3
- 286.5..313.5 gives 2.4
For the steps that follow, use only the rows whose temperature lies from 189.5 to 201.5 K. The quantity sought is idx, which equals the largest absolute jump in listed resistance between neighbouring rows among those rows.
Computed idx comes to 0.79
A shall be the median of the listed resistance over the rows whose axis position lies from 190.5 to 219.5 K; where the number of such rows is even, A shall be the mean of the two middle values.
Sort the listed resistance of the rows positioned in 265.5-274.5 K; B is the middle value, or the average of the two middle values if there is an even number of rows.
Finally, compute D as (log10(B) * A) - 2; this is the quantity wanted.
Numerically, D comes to 5.5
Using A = 8.8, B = 7.1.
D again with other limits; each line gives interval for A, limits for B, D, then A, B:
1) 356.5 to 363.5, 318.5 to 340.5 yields 5.3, 8.0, 8.2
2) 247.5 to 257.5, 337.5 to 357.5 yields 5.5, 8.4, 7.7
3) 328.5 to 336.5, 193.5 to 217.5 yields 5.7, 8.2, 8.9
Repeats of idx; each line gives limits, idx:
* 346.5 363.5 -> 0.46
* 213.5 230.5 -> 0.61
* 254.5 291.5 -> 0.83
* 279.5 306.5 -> 0.62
